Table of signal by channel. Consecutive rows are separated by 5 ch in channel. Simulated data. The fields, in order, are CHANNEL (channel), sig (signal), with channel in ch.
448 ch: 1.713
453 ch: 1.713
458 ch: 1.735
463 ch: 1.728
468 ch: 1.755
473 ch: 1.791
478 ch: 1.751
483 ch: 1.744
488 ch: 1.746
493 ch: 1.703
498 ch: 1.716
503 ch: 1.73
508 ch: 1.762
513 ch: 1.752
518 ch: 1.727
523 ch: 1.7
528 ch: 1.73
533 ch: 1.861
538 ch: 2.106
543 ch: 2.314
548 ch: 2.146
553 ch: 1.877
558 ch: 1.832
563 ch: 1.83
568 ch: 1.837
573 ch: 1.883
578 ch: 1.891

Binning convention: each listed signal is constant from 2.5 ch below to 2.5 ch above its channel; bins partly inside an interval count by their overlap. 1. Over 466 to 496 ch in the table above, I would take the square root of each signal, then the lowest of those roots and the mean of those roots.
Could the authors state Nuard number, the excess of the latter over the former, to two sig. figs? 0.017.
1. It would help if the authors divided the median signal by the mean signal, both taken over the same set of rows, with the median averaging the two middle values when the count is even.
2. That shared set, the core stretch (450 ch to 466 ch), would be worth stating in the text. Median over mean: 1.00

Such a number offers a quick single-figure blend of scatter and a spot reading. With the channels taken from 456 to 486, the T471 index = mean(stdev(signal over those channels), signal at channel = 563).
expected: 0.93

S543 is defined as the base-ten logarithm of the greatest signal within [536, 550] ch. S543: 0.36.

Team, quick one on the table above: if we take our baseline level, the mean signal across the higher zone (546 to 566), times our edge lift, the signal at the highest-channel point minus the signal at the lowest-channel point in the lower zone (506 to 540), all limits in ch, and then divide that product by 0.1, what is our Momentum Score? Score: 6.6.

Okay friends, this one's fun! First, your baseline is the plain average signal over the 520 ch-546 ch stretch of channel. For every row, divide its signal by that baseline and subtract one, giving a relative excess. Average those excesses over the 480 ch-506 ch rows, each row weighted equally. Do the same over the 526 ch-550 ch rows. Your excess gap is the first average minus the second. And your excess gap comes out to -0.16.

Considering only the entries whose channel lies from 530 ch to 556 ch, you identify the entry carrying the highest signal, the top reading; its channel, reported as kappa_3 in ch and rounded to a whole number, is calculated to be 543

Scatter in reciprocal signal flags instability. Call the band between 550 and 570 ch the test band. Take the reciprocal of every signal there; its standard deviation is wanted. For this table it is 0.006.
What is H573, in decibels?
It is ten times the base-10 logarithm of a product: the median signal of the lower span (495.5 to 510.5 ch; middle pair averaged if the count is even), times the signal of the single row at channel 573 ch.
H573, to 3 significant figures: 5.13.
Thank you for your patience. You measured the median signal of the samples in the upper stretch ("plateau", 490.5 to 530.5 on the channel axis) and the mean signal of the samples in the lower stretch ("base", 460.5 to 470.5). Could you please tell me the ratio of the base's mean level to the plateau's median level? 1.01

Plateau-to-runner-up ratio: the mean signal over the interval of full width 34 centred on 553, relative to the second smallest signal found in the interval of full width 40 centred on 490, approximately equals 1.16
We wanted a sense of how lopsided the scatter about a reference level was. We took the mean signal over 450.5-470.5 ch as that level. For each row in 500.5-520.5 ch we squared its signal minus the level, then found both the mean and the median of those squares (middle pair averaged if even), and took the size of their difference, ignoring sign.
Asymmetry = 0.000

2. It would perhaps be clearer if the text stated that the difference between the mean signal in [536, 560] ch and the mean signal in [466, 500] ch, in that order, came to 0.31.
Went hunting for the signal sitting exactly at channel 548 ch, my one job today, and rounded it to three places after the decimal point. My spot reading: 2.146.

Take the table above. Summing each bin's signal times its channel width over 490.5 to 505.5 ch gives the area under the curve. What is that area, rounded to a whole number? 26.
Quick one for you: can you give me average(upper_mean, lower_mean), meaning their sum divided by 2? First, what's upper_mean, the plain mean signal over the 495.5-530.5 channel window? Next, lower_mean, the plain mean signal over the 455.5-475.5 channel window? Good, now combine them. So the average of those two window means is 1.74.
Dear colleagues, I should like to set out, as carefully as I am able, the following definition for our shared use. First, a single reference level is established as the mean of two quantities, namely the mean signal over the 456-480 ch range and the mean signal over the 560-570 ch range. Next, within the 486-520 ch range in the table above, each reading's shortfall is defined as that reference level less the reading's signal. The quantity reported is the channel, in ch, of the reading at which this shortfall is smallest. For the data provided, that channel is 508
